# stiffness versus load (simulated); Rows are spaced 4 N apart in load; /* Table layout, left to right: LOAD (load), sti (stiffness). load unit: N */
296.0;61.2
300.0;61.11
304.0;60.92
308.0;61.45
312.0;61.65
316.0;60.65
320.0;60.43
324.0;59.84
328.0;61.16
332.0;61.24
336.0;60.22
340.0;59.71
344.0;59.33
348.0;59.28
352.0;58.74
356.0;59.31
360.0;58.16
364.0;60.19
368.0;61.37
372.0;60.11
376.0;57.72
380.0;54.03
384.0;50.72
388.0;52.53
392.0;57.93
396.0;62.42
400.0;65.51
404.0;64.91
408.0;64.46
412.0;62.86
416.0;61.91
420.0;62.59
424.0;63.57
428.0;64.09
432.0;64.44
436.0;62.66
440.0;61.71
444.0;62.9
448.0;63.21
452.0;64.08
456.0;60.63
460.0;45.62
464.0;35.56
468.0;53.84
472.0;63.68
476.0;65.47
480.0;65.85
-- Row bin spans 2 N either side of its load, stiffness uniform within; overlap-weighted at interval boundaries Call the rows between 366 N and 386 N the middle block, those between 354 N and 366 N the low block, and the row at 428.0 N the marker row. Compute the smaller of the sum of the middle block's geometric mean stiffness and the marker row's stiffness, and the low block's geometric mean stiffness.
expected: 59.2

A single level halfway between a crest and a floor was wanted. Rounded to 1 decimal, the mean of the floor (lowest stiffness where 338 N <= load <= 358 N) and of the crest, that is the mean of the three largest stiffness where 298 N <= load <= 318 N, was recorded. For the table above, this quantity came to 60.1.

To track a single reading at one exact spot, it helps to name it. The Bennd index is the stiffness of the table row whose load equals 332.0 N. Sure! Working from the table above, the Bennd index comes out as 61.24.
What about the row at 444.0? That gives 62.9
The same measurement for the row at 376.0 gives 57.72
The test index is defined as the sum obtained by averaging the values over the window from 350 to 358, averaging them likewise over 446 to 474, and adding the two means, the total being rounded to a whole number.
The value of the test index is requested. 114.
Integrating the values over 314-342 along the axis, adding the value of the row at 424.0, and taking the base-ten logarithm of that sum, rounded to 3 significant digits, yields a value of 3.24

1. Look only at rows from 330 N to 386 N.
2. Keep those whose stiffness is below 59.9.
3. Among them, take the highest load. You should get 384.0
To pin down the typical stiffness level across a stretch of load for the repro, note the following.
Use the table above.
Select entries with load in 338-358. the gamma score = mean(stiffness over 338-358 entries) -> 59.3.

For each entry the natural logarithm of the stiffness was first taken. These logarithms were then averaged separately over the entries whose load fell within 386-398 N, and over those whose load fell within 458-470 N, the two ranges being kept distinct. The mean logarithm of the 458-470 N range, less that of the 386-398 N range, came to -0.26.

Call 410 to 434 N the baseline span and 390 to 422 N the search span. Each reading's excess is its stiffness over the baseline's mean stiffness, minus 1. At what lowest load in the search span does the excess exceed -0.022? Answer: 396.0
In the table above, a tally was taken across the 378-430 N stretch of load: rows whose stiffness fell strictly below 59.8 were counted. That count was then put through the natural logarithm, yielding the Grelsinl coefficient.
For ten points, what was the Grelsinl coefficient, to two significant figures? 1.4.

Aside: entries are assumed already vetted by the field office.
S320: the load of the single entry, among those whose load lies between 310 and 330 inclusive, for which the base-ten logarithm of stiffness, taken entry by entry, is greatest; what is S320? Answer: 312.0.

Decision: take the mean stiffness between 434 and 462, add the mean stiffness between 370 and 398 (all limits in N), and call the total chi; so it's 117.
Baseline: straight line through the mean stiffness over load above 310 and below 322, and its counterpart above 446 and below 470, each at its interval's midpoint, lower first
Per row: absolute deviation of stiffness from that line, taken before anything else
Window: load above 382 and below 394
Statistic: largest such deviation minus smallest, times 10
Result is 60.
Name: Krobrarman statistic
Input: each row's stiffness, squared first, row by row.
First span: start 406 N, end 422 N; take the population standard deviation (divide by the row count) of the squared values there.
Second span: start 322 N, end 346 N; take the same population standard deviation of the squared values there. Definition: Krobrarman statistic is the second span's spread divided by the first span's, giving 0.73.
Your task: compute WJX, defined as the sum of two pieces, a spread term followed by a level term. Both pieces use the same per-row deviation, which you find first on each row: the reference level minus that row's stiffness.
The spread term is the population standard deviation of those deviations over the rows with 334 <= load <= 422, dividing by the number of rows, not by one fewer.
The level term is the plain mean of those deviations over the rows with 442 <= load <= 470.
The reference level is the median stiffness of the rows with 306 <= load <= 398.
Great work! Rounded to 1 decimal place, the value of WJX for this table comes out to 8.4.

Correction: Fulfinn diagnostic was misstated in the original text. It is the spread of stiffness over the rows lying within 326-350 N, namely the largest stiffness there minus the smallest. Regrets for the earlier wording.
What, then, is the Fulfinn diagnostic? 2.0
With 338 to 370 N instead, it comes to 3.2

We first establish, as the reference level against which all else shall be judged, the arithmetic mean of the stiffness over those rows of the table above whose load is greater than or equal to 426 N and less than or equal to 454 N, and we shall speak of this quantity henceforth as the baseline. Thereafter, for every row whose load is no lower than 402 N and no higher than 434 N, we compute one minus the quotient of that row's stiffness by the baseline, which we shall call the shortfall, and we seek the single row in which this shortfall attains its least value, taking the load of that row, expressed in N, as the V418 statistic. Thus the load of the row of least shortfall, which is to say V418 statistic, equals 404.0 N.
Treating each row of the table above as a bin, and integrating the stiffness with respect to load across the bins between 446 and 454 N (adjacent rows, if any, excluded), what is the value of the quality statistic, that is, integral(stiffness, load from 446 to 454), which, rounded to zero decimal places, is 509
